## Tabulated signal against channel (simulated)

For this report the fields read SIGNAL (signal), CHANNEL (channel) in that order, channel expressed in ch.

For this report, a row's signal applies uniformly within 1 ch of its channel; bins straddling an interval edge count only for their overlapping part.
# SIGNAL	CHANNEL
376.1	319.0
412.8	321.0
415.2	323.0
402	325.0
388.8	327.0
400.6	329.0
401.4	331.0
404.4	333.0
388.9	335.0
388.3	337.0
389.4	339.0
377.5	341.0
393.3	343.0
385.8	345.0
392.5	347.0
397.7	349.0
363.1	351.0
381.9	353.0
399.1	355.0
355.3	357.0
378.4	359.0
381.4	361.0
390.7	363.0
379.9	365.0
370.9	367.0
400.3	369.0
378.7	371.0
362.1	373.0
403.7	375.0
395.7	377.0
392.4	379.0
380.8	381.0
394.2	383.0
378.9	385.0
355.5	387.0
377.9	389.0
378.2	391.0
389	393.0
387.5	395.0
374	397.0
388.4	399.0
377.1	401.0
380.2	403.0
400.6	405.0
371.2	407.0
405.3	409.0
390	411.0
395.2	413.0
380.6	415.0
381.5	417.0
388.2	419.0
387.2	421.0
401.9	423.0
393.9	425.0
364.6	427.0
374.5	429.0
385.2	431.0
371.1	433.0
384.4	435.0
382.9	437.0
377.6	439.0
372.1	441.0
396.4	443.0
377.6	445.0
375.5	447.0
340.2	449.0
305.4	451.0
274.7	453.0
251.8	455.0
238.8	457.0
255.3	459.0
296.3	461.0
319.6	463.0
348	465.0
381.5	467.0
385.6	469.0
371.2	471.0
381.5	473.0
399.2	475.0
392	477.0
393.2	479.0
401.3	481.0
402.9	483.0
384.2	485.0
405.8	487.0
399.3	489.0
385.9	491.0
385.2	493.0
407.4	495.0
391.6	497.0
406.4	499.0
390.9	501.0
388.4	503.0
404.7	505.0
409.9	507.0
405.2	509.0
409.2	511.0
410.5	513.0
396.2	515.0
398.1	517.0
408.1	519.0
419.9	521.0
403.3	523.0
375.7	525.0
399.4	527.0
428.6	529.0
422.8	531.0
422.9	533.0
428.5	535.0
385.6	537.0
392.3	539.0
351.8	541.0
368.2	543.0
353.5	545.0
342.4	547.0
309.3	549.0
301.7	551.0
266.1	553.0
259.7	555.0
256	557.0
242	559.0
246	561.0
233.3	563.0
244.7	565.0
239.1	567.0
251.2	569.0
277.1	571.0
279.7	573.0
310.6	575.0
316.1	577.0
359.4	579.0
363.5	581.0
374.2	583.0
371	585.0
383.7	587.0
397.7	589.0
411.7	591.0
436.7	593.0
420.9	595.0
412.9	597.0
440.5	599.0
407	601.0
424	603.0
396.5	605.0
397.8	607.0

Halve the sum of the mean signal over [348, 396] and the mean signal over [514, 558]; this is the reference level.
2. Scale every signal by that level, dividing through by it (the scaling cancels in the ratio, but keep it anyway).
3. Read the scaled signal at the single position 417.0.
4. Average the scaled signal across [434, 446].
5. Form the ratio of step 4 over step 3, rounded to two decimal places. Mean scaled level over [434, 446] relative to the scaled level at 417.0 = 1.00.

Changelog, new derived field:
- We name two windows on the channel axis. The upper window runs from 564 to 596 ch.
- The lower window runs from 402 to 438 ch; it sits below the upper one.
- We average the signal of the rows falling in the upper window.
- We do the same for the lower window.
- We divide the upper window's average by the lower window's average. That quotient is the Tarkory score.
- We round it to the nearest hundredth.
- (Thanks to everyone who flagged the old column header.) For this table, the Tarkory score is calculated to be 0.88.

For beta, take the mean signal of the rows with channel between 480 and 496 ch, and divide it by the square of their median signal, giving 0.0025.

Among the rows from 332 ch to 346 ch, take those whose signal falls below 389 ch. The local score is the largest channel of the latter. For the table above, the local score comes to 345.0 ch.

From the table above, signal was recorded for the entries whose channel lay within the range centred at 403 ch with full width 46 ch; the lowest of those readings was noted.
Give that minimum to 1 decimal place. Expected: 355.5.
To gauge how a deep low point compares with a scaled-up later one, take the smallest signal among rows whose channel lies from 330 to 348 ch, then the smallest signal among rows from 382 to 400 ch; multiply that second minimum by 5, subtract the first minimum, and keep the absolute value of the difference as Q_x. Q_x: 1400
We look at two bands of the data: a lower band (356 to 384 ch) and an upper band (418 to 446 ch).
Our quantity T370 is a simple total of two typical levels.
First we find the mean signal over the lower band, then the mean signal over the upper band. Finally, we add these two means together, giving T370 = 766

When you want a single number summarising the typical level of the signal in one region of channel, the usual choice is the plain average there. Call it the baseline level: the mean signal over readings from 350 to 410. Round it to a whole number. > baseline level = 382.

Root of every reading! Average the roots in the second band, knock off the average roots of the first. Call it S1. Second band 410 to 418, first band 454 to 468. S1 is 2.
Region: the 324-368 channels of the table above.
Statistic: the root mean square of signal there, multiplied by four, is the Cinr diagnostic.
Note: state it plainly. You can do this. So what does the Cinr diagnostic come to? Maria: 1548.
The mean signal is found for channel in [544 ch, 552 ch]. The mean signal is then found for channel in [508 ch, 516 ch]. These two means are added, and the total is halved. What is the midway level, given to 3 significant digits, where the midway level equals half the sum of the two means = 366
